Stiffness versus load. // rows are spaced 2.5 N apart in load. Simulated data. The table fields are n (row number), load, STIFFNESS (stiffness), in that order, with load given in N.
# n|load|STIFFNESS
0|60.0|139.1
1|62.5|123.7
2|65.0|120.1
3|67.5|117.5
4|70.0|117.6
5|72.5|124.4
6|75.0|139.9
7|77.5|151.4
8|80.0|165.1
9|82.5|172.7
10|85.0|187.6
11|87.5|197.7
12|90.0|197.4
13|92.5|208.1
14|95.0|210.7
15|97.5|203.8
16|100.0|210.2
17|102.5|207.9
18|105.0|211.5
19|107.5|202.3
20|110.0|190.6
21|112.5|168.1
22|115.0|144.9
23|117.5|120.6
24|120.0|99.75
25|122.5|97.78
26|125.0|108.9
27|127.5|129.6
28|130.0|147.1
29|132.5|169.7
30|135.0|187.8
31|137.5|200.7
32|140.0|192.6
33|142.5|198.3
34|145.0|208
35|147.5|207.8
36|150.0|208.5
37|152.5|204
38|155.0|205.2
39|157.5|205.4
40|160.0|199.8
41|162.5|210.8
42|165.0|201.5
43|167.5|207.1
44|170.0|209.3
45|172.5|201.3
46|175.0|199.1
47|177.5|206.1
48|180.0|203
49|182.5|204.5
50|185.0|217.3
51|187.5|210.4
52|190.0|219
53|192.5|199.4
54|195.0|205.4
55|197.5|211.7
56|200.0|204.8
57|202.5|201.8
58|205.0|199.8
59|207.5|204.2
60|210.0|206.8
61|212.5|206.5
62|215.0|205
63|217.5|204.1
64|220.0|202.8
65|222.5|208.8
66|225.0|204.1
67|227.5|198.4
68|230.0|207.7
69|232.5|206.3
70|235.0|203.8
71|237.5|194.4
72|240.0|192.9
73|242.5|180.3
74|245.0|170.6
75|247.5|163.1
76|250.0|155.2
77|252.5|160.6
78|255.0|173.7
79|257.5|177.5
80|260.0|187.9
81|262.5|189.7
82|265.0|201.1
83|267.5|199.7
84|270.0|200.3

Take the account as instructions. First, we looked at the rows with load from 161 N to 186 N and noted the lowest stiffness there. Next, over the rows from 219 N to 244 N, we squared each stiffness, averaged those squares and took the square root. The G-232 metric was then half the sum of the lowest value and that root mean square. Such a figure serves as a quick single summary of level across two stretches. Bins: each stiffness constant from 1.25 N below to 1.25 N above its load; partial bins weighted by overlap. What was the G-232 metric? 200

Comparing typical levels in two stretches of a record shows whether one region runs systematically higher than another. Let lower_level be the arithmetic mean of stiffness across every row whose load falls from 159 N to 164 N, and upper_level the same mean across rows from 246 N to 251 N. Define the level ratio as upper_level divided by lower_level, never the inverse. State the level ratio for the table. 0.78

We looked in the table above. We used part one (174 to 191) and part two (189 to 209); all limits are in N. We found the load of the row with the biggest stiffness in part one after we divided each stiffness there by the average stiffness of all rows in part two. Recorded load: 190.0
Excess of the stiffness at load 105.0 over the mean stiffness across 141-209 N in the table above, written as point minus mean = 6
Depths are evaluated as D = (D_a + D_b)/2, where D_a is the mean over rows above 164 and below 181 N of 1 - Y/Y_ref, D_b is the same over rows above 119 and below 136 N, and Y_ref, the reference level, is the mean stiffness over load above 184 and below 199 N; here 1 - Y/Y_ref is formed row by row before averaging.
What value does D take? 0.20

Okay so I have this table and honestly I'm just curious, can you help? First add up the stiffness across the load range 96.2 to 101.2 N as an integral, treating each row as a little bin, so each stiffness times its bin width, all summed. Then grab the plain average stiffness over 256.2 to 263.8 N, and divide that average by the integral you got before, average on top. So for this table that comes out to 0.18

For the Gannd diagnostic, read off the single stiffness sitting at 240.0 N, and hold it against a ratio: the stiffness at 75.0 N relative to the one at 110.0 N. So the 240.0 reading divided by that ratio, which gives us 263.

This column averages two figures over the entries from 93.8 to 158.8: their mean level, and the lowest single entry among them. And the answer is 138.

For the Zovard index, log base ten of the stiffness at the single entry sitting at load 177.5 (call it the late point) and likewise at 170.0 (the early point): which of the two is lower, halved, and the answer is 1.16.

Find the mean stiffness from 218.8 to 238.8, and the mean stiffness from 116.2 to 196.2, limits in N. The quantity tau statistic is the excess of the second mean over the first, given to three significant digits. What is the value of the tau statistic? -16.2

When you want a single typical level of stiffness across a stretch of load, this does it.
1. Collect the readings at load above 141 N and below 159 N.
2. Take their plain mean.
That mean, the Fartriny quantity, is 205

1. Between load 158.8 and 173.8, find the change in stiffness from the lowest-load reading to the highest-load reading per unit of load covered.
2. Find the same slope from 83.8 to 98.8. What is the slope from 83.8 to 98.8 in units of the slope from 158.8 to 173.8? 11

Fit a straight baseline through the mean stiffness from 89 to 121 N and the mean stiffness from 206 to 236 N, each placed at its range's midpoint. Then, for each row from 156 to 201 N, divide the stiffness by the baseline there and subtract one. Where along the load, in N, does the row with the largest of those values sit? 190.0 N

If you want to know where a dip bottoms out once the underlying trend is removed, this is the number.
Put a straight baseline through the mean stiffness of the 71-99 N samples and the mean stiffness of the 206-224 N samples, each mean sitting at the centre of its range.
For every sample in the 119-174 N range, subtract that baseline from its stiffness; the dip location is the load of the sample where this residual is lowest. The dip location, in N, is 122.5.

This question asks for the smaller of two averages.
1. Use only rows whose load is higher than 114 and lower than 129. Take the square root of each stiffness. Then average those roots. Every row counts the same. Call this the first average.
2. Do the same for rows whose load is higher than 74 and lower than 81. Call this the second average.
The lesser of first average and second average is 11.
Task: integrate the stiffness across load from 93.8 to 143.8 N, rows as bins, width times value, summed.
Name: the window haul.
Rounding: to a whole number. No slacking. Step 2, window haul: 8507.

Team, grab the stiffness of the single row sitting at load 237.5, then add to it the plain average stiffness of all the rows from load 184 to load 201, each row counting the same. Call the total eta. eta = 404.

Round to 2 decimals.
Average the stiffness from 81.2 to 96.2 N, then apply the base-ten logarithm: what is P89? 2.29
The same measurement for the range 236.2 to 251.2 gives 2.25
